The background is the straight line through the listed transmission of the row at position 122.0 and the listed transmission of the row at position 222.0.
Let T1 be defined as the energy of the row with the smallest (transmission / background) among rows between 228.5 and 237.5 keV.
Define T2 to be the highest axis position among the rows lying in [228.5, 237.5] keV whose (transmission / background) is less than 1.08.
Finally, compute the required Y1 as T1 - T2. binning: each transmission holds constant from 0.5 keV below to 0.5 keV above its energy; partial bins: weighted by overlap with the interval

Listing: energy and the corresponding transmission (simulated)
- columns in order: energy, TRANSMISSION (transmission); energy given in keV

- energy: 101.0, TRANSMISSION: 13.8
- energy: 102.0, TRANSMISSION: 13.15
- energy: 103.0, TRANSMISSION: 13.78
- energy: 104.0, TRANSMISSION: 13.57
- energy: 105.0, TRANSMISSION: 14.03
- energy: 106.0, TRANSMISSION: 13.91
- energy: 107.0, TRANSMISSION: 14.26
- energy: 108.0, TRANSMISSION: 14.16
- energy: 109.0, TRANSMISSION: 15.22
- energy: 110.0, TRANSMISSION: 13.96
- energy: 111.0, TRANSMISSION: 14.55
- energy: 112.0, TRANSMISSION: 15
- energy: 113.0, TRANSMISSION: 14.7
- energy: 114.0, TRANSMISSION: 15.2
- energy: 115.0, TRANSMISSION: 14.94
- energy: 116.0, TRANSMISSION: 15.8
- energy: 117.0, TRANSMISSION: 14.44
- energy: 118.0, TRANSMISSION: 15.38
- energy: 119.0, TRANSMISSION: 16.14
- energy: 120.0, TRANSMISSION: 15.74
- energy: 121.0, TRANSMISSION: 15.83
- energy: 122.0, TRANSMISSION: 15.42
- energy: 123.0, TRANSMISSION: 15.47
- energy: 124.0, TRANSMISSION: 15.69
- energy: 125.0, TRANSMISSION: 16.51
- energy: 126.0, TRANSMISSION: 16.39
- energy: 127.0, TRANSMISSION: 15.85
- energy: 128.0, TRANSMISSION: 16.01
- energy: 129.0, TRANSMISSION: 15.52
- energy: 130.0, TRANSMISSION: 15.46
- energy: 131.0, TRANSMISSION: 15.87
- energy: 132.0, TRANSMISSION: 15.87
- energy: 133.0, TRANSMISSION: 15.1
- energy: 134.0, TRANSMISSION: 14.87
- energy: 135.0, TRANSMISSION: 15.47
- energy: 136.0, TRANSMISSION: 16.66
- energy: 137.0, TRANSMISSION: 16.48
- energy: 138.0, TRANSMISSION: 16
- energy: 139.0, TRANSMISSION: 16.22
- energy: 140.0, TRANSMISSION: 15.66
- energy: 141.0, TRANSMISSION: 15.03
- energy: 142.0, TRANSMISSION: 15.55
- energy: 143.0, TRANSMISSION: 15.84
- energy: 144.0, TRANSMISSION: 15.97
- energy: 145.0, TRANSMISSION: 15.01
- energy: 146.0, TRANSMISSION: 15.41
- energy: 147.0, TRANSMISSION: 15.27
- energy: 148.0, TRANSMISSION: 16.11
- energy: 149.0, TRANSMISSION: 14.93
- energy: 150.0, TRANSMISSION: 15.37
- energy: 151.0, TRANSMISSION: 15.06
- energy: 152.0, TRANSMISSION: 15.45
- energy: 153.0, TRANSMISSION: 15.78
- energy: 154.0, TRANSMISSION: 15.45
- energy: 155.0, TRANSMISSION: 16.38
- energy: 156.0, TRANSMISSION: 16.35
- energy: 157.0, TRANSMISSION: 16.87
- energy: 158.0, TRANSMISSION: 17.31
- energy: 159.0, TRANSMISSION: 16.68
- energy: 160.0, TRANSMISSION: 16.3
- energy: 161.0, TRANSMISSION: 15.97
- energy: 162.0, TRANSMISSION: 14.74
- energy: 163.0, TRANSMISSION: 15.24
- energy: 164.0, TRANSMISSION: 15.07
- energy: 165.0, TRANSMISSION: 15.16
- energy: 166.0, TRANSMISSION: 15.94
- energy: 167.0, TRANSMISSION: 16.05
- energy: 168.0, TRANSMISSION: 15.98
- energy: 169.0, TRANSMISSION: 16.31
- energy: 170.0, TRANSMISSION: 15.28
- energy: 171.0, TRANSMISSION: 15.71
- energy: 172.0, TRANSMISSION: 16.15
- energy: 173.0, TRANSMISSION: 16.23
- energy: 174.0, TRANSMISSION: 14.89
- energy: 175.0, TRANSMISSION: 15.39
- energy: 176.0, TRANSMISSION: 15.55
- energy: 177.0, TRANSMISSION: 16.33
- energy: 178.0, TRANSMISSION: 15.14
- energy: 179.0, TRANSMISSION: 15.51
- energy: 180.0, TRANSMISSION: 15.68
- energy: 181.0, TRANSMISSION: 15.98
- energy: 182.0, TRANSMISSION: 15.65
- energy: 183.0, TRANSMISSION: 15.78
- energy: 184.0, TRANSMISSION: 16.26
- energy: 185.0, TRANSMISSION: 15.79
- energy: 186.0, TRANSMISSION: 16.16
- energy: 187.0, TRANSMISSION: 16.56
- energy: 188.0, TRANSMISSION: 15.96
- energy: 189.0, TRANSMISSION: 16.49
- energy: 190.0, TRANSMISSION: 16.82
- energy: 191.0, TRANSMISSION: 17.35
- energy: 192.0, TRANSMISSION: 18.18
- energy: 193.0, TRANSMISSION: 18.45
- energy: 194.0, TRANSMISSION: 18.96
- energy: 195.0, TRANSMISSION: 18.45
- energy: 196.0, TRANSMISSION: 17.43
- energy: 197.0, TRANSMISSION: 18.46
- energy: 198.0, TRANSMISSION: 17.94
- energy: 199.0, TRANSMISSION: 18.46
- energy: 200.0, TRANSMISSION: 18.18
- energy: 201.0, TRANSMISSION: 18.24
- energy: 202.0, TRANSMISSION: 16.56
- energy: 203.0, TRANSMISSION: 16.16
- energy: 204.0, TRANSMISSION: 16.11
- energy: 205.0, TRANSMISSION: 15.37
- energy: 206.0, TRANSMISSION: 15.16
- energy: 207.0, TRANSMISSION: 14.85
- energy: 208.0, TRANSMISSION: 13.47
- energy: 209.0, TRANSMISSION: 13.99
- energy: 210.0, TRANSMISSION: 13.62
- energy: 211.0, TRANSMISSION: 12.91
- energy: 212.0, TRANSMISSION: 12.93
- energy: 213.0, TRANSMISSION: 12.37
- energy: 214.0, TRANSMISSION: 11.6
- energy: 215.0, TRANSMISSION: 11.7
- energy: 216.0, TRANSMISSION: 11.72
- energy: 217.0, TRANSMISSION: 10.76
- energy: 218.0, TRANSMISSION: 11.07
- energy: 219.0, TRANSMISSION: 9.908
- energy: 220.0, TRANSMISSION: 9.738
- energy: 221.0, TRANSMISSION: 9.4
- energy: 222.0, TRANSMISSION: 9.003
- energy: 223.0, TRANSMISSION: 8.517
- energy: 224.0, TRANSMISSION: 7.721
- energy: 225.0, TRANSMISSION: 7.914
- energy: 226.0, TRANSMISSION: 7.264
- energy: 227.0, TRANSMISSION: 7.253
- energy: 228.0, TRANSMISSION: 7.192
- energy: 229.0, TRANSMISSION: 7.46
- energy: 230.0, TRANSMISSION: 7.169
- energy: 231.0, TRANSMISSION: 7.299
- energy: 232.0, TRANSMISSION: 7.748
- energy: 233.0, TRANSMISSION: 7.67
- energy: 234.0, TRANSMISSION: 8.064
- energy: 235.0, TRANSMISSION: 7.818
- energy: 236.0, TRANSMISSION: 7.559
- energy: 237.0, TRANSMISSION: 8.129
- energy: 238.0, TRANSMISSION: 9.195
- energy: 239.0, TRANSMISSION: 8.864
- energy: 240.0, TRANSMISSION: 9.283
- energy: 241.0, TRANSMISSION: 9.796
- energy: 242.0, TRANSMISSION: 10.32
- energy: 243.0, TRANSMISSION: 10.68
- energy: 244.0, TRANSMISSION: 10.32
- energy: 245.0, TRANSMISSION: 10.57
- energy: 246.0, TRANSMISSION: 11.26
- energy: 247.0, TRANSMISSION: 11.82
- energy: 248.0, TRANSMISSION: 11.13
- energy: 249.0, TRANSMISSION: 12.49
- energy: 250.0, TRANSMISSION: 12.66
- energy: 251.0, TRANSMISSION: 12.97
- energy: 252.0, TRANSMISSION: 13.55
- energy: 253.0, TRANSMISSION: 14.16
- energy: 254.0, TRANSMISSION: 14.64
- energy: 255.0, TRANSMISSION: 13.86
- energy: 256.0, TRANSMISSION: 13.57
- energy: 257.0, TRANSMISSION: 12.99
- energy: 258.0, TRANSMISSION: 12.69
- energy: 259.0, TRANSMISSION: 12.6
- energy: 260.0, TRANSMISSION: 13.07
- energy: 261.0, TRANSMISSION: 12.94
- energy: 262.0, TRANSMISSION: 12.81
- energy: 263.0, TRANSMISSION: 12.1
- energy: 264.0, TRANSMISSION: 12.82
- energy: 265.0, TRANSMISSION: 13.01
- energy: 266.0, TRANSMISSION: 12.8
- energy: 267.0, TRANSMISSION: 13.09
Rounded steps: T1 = 230.0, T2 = 237.0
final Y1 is -7 keV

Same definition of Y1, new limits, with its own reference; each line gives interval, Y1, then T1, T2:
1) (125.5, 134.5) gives 0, 134.0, 134.0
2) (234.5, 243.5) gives -1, 236.0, 237.0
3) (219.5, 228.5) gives -2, 226.0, 228.0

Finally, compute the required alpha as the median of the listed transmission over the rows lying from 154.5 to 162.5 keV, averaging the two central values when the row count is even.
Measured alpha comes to 16.4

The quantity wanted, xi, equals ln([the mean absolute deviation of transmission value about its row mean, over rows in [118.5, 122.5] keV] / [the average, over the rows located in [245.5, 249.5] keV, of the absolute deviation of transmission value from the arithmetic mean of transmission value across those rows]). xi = -0.9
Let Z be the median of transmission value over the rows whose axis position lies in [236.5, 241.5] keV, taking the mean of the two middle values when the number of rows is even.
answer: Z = 9.2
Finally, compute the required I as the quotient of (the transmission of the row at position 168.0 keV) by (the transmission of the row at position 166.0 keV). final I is 1.0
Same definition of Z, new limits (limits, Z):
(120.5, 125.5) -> 15.7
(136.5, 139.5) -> 16.2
